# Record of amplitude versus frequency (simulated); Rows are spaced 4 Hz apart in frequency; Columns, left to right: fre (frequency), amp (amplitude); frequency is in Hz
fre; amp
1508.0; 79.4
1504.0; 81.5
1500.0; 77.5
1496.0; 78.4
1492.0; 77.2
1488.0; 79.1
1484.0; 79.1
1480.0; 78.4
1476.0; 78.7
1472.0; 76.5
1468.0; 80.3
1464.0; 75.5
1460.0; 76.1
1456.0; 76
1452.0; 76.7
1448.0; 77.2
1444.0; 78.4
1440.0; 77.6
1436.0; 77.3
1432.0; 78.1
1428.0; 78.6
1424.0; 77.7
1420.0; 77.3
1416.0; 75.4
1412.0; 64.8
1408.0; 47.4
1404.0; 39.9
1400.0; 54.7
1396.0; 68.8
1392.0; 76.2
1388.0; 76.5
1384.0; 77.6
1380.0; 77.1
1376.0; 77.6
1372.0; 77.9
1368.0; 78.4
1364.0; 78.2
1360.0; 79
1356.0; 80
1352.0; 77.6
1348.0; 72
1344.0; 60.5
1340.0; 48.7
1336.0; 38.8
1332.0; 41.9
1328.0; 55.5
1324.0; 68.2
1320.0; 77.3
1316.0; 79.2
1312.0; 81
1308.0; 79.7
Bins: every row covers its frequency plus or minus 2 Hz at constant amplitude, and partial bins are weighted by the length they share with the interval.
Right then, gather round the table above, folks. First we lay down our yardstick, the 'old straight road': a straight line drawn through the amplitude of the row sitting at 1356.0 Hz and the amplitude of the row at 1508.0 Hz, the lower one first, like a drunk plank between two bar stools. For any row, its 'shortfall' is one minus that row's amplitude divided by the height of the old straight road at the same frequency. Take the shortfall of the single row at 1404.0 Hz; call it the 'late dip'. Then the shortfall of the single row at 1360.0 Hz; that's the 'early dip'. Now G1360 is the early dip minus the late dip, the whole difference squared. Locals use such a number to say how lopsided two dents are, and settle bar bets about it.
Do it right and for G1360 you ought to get 0.24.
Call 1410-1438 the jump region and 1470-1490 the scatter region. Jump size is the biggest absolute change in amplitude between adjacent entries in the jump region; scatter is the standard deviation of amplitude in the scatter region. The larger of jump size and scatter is 10.6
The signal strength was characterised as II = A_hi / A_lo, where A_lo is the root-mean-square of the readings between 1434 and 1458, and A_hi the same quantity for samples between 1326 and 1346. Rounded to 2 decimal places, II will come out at 0.64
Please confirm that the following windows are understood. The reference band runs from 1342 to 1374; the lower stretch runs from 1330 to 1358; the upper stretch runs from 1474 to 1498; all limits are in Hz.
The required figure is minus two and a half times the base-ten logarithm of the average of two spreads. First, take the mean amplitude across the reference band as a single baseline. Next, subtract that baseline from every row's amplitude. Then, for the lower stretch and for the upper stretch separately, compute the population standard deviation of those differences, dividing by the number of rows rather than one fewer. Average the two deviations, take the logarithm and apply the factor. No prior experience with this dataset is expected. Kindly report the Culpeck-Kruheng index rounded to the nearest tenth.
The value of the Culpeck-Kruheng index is -2.3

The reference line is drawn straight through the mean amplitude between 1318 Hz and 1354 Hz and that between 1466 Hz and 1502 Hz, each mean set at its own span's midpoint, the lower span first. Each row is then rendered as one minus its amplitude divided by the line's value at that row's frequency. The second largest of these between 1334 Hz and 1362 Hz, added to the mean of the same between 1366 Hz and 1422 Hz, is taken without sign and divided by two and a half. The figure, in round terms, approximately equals 0.065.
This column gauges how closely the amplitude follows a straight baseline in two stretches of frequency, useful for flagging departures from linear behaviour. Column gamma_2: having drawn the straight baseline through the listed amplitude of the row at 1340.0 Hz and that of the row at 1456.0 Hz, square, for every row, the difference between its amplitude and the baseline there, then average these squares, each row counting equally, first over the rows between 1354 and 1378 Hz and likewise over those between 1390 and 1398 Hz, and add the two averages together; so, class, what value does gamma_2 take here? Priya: 708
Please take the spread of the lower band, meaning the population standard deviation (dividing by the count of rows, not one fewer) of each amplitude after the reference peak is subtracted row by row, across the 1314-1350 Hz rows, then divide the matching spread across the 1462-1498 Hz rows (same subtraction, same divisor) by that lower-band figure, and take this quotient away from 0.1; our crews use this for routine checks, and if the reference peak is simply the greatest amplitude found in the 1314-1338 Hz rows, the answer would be 0.0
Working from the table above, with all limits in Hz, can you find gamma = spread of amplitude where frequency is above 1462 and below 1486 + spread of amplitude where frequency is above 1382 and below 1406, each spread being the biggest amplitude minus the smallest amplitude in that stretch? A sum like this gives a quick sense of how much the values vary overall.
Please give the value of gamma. 42.5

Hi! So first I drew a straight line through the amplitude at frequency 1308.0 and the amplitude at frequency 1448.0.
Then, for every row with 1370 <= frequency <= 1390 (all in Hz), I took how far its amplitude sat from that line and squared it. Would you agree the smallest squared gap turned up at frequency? 1372.0 Hz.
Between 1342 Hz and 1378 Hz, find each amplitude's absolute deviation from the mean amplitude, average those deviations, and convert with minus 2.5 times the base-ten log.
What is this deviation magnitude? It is -1.6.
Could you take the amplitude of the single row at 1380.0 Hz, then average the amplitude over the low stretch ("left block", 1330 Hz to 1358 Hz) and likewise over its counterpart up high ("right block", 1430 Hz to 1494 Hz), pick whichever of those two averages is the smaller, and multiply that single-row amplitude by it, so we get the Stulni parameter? 4620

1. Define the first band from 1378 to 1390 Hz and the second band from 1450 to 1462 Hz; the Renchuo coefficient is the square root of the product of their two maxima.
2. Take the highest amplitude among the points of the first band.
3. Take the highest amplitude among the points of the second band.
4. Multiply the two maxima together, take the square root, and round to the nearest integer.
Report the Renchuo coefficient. 77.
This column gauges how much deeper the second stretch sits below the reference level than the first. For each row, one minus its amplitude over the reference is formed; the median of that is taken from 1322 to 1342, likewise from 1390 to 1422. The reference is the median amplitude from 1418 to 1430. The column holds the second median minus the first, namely -0.233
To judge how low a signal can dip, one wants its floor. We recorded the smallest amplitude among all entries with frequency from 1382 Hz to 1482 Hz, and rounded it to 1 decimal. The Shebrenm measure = 39.9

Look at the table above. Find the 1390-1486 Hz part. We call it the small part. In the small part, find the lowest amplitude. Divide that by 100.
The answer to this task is 0.399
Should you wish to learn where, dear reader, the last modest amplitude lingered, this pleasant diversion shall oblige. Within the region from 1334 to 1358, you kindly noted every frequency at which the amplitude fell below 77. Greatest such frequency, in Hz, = 1348.0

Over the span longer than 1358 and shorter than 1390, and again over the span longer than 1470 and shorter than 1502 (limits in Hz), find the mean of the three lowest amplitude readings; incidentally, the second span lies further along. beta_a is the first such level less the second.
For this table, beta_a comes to 0.0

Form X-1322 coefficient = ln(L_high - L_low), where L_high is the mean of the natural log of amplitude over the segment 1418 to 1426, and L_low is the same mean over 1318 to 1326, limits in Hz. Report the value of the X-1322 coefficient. -2.7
